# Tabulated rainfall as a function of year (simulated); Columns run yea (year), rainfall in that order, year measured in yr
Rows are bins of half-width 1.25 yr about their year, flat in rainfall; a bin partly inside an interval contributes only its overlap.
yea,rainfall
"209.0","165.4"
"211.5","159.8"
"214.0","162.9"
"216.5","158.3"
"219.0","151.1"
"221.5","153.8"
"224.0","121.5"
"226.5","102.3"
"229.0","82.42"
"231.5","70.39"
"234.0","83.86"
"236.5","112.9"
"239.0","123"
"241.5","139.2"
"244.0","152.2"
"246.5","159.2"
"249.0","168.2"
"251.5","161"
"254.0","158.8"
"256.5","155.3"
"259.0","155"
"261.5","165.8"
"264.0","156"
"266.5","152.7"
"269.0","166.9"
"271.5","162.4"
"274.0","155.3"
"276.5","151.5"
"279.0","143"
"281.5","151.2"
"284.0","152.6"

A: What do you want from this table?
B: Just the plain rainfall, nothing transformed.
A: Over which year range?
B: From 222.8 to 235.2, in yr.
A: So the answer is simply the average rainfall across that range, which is 92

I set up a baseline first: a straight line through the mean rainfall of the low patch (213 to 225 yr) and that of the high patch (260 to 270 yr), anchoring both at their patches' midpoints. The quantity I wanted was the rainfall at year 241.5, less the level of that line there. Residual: -16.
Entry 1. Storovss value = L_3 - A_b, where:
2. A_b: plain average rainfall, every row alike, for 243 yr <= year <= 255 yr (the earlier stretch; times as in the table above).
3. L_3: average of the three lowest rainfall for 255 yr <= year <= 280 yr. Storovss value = -11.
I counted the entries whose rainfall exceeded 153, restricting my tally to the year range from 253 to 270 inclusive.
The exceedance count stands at 6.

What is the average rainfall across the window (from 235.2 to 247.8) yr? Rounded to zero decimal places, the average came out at 137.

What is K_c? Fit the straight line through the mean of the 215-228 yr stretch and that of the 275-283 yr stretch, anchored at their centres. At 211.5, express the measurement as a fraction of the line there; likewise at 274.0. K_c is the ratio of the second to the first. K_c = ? 0.89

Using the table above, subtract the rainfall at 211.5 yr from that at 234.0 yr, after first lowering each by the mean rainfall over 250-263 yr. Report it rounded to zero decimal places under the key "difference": -76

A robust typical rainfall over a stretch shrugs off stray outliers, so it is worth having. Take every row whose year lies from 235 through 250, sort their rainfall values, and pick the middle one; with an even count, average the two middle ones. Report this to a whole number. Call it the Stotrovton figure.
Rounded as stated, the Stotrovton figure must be 146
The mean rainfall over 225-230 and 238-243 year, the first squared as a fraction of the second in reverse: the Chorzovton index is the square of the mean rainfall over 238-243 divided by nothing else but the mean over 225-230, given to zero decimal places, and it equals 186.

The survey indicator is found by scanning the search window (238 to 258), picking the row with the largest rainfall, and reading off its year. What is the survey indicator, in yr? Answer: 249.0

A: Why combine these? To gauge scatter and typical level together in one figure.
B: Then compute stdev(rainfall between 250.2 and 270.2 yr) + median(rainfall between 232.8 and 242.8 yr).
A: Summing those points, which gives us 123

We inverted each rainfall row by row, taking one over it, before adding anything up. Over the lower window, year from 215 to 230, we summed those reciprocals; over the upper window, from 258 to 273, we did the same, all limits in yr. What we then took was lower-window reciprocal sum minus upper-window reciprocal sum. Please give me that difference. 0.012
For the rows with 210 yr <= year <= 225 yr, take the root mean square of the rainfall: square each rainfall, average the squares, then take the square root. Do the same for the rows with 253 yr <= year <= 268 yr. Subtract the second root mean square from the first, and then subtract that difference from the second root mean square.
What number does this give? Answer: 163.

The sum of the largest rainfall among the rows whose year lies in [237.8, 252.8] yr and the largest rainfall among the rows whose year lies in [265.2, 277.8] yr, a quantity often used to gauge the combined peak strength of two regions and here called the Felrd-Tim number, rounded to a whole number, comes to 335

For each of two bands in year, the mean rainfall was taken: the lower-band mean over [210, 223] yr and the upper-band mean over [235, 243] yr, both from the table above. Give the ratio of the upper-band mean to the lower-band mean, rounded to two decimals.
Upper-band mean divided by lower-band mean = 0.80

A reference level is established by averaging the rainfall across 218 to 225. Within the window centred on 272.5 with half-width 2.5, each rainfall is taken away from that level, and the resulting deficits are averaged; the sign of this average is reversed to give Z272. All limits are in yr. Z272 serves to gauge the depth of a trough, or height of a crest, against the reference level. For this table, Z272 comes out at 17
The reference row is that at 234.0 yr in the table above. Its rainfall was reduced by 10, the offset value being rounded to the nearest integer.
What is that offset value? 74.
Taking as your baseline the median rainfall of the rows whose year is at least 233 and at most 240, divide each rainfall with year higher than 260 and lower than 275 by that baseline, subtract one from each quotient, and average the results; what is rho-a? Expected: 0.42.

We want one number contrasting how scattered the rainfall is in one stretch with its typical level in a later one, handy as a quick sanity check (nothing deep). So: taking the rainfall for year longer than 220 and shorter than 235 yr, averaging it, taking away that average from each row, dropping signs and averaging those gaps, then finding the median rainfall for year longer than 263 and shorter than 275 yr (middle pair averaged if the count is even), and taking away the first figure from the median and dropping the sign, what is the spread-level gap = 132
